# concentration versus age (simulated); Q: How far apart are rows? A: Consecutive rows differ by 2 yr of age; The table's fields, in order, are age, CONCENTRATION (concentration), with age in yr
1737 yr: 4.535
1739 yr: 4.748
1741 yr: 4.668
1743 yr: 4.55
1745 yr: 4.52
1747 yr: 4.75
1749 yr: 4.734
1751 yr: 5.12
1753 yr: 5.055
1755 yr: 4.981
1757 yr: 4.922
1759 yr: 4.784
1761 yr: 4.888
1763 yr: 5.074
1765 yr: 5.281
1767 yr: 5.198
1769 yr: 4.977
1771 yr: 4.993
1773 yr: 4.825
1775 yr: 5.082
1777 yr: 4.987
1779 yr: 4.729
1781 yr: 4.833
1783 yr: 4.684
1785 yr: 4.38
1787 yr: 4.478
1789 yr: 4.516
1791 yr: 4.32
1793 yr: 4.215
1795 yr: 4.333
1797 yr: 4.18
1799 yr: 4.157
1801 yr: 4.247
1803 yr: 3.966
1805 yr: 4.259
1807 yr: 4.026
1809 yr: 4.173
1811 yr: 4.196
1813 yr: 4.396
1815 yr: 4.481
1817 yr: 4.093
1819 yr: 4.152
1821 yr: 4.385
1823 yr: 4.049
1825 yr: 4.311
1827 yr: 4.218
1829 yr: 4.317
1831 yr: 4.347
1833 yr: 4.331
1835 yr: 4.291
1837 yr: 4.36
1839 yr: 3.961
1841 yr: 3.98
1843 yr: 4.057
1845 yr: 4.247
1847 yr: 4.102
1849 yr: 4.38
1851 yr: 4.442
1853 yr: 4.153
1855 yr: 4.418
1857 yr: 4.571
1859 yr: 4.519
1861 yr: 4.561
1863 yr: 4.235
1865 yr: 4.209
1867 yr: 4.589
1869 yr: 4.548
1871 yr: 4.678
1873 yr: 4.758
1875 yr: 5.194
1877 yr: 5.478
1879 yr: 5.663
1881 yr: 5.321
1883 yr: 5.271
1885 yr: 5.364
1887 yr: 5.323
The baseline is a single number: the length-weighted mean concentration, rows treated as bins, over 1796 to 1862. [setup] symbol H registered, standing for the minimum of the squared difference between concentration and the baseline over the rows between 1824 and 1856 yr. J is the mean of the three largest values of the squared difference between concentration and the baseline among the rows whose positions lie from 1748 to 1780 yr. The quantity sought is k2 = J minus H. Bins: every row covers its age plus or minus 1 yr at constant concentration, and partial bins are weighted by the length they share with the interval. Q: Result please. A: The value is 0.9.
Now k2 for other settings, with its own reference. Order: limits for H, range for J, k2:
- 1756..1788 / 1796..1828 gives 0.0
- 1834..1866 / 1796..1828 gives 0.1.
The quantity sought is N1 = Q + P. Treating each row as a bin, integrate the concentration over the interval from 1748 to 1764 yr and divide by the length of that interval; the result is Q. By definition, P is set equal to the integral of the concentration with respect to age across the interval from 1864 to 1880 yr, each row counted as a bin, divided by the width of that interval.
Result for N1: 9.8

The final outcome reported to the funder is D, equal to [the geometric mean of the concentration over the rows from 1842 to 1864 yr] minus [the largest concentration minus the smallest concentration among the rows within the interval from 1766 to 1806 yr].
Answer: 3.1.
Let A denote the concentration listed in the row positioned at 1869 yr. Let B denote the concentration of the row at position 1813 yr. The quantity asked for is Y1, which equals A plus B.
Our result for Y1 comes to 8.94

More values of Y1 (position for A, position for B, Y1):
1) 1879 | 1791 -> 9.98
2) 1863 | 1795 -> 8.57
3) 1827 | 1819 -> 8.37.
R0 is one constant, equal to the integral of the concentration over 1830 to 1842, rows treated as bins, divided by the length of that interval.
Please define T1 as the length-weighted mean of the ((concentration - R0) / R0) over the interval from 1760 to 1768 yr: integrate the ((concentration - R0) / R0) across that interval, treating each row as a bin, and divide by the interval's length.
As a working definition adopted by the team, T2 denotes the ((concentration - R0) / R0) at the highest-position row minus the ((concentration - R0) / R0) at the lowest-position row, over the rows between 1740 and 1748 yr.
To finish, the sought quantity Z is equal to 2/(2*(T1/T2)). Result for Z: 0.09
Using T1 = 0.21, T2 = 0.02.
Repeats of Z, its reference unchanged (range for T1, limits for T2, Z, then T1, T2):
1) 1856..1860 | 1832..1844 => -0.82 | 0.08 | -0.07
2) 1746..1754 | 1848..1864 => -0.21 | 0.17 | -0.03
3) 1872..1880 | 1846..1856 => 0.30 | 0.25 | 0.08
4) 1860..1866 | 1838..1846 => 2.32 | 0.03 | 0.07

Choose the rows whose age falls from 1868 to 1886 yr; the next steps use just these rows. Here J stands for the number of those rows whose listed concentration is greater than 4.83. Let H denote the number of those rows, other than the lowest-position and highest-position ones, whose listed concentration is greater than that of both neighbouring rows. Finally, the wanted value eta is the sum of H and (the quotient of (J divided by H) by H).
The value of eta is 7.0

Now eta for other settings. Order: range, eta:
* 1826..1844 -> 2.0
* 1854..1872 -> 3.0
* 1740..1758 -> 3.0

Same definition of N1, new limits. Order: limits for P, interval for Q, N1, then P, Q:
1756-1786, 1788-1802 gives 9.2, 4.9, 4.28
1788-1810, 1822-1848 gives 8.4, 4.2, 4.20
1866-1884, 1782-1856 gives 9.3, 5.1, 4.26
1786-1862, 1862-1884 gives 9.2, 4.3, 4.90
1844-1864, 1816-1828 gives 8.6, 4.4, 4.20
